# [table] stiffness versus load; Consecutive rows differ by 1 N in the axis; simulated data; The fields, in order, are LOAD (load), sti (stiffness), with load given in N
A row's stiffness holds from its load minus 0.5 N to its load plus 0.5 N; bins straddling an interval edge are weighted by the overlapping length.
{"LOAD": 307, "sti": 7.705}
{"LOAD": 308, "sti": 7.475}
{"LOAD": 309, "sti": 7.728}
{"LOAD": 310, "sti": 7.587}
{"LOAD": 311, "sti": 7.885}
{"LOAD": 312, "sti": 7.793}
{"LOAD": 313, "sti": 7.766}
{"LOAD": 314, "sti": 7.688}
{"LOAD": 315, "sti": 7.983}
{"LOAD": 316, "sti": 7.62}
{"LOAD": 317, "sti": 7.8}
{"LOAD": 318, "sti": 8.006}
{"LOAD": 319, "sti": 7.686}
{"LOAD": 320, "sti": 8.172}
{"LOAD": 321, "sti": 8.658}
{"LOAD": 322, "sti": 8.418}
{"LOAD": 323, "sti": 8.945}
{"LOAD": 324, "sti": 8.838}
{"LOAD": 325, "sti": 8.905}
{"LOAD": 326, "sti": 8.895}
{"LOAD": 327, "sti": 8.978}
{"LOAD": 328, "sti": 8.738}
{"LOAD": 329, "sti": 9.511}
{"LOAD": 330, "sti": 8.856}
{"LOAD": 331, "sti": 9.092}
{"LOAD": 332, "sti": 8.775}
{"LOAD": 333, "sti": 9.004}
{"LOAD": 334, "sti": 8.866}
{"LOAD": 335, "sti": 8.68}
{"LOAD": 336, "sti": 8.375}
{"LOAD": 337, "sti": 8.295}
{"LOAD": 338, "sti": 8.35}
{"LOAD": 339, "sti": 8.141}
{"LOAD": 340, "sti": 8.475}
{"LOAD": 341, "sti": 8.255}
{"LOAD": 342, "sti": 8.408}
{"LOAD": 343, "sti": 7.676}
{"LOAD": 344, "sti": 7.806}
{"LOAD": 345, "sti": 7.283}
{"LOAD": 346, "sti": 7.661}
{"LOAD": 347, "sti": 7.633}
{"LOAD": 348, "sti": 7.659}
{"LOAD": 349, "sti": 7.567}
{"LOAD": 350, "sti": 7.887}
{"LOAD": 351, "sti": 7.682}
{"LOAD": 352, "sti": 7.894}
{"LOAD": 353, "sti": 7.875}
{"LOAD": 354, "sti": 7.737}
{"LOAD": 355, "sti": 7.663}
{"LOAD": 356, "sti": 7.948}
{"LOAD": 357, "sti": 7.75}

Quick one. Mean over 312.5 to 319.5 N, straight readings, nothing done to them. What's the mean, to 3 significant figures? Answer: 7.79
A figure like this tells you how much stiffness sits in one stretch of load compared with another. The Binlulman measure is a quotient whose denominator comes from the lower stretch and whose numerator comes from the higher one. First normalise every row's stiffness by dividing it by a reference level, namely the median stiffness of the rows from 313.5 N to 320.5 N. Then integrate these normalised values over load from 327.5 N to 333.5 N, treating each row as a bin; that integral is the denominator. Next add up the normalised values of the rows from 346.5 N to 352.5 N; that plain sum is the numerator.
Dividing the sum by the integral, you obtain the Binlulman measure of 0.86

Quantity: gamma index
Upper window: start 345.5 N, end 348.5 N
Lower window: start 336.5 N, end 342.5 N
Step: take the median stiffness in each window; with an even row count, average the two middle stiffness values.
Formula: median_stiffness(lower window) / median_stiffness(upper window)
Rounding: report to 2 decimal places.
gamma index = 1.09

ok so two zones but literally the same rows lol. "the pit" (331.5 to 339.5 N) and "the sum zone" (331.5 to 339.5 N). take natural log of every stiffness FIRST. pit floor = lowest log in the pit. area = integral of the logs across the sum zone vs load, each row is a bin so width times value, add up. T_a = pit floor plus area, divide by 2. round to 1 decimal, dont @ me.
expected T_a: 9.6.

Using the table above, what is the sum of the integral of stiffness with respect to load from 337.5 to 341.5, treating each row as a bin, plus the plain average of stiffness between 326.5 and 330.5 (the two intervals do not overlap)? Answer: 42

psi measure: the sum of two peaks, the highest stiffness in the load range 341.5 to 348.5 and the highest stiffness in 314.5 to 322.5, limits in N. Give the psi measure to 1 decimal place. 17.1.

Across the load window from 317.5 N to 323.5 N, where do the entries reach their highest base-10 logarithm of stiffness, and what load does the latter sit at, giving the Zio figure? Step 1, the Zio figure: 323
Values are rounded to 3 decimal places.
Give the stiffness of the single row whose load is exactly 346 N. 7.661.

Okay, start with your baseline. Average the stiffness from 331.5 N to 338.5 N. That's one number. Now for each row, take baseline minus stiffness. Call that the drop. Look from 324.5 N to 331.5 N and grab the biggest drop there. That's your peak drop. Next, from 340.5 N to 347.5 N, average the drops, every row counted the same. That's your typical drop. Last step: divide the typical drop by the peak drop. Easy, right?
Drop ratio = -6.8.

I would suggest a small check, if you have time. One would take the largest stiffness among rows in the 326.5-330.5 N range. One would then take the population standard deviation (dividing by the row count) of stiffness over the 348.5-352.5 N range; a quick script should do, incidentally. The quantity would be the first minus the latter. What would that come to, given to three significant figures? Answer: 9.37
